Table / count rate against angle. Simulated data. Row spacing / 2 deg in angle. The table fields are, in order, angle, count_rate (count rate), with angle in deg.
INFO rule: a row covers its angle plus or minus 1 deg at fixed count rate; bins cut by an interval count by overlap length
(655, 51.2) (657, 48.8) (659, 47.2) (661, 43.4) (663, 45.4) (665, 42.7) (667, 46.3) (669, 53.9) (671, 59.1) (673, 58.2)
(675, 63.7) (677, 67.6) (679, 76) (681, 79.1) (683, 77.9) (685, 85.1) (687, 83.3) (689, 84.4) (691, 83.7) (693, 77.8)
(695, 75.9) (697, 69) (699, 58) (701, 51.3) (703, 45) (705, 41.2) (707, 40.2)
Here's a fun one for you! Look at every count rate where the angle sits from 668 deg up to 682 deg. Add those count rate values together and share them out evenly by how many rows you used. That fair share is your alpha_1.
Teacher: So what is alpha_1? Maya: 65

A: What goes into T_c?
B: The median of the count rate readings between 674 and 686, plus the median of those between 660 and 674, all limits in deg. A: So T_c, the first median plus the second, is 123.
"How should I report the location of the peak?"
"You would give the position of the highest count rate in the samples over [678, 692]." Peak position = 685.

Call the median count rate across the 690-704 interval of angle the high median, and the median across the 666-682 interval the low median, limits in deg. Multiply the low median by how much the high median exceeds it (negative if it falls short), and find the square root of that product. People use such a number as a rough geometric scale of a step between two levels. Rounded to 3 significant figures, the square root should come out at 21.6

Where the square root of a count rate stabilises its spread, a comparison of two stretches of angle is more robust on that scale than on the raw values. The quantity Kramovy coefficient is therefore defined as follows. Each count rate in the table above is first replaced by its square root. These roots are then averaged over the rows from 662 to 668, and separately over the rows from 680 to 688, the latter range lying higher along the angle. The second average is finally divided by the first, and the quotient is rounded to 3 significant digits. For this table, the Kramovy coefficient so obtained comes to 1.35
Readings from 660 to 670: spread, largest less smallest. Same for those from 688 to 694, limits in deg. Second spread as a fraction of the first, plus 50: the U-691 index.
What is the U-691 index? 50.6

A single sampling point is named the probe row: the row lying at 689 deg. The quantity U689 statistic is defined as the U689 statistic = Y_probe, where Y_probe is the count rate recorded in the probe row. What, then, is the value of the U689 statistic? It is 84.4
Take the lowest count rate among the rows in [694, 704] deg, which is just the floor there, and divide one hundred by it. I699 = 2.2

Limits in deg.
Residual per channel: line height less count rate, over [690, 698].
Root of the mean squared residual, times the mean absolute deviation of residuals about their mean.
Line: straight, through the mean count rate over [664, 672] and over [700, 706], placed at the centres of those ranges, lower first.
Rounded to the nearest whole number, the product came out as 116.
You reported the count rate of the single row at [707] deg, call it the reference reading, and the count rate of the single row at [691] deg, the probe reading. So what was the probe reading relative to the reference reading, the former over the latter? 2.1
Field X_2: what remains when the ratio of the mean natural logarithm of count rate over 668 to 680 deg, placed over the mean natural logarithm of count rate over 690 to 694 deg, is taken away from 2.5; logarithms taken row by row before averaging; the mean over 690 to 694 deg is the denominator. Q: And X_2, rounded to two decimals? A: 1.56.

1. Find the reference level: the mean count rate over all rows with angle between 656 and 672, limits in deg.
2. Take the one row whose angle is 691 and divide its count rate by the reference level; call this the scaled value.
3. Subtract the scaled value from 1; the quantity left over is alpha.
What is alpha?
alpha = -0.73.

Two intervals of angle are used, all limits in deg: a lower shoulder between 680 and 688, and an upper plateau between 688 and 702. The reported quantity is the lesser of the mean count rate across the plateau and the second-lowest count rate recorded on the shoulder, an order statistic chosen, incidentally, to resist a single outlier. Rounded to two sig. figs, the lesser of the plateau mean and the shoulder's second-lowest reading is 71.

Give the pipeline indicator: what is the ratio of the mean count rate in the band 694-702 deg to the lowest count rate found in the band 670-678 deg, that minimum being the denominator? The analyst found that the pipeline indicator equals 1.09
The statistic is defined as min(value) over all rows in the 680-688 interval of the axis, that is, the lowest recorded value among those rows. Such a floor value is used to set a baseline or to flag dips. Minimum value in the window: 77.9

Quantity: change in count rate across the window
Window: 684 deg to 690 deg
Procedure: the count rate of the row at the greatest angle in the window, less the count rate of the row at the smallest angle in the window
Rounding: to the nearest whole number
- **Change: -1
